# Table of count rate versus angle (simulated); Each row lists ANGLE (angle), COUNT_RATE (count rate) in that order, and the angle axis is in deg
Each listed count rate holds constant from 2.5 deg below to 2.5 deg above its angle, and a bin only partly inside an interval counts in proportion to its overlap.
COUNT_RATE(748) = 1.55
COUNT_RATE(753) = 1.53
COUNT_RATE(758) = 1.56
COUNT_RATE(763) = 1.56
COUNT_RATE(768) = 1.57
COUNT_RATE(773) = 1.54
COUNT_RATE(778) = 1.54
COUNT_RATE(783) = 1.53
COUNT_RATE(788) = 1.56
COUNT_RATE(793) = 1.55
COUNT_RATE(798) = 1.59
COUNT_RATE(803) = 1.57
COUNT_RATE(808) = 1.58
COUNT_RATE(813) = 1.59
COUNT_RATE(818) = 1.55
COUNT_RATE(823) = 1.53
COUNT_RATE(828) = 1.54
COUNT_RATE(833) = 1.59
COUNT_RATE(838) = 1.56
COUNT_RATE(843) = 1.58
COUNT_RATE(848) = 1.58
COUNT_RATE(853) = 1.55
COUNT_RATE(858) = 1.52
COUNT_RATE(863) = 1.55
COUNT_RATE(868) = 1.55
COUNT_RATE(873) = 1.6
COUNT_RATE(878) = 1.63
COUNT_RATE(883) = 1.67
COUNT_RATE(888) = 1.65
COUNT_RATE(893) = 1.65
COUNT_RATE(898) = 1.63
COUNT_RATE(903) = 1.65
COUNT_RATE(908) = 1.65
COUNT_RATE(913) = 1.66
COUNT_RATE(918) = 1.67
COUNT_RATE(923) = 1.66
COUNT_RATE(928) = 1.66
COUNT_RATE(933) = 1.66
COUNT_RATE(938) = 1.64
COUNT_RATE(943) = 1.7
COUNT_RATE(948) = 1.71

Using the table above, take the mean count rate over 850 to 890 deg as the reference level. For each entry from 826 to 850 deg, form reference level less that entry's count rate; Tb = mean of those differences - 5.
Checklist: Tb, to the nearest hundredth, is -4.98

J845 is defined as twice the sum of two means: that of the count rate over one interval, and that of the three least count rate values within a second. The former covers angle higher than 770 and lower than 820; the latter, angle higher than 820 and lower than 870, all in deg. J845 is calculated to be 6.18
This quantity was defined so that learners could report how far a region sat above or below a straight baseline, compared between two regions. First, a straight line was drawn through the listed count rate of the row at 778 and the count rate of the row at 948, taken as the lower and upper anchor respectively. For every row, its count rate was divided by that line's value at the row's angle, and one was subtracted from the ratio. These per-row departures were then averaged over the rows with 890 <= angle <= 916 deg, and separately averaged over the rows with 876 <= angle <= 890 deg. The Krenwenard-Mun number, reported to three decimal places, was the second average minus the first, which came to 0.013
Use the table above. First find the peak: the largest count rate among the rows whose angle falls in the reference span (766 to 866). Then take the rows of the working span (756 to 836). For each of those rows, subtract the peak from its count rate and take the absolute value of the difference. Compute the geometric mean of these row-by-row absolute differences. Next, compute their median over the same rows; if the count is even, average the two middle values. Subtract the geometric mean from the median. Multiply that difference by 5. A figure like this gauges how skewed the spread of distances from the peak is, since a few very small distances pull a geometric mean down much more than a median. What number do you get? 0.15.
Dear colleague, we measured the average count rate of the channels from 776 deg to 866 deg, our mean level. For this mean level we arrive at 1.56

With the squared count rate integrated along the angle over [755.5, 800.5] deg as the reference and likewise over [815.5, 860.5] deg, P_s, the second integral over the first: 1.00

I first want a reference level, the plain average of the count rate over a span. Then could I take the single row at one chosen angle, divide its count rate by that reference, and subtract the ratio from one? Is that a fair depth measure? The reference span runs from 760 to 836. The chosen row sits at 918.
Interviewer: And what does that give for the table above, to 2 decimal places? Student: -0.07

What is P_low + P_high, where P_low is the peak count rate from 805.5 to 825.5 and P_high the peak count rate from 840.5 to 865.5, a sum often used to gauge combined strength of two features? 3.17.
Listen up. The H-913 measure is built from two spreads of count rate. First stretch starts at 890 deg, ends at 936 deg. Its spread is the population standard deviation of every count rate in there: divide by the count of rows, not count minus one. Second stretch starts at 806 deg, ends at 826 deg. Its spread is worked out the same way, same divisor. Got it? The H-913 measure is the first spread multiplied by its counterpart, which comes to 0.0003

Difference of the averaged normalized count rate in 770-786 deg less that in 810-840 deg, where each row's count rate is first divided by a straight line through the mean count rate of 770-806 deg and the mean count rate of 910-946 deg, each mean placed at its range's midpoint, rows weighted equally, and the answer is 0.009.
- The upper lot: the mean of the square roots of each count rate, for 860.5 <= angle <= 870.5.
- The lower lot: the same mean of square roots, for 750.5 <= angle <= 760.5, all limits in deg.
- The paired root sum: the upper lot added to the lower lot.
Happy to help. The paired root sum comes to 2.49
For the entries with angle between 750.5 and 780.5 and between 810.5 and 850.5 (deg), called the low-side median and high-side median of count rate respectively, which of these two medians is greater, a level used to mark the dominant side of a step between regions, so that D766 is 1.57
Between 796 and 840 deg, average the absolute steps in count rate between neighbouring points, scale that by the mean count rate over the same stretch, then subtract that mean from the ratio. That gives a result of -1.55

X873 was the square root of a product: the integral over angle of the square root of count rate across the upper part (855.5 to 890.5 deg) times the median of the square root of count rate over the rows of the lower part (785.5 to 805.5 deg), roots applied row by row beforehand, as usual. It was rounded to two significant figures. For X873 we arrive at 7.4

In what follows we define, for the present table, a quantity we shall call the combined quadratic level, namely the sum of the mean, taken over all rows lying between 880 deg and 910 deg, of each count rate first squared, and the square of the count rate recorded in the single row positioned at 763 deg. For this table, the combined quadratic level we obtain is 5.16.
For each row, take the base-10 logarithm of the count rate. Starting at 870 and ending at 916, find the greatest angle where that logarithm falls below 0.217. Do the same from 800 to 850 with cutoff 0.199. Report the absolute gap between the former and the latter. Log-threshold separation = 50 deg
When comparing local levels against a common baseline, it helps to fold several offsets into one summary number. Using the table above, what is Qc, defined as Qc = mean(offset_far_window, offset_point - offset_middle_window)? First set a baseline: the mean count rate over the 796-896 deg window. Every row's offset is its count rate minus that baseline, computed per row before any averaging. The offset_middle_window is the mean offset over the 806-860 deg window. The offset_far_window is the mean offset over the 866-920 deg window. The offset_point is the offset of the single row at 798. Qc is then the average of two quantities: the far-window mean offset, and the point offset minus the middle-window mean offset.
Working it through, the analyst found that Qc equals 0.042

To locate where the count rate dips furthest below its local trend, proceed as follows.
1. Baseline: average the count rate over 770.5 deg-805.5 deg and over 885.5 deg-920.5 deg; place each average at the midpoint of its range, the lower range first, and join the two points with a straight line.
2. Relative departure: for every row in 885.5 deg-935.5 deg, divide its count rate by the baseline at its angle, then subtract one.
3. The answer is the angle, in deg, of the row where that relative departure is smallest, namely 898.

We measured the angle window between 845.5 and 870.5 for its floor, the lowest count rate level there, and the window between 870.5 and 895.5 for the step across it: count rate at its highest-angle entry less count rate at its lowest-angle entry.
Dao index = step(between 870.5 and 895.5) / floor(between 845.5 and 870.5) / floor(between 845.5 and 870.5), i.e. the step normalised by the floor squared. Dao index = 0.02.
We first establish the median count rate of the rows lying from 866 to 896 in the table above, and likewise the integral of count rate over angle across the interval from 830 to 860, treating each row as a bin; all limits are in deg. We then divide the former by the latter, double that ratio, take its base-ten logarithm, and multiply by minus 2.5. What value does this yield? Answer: 2.89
